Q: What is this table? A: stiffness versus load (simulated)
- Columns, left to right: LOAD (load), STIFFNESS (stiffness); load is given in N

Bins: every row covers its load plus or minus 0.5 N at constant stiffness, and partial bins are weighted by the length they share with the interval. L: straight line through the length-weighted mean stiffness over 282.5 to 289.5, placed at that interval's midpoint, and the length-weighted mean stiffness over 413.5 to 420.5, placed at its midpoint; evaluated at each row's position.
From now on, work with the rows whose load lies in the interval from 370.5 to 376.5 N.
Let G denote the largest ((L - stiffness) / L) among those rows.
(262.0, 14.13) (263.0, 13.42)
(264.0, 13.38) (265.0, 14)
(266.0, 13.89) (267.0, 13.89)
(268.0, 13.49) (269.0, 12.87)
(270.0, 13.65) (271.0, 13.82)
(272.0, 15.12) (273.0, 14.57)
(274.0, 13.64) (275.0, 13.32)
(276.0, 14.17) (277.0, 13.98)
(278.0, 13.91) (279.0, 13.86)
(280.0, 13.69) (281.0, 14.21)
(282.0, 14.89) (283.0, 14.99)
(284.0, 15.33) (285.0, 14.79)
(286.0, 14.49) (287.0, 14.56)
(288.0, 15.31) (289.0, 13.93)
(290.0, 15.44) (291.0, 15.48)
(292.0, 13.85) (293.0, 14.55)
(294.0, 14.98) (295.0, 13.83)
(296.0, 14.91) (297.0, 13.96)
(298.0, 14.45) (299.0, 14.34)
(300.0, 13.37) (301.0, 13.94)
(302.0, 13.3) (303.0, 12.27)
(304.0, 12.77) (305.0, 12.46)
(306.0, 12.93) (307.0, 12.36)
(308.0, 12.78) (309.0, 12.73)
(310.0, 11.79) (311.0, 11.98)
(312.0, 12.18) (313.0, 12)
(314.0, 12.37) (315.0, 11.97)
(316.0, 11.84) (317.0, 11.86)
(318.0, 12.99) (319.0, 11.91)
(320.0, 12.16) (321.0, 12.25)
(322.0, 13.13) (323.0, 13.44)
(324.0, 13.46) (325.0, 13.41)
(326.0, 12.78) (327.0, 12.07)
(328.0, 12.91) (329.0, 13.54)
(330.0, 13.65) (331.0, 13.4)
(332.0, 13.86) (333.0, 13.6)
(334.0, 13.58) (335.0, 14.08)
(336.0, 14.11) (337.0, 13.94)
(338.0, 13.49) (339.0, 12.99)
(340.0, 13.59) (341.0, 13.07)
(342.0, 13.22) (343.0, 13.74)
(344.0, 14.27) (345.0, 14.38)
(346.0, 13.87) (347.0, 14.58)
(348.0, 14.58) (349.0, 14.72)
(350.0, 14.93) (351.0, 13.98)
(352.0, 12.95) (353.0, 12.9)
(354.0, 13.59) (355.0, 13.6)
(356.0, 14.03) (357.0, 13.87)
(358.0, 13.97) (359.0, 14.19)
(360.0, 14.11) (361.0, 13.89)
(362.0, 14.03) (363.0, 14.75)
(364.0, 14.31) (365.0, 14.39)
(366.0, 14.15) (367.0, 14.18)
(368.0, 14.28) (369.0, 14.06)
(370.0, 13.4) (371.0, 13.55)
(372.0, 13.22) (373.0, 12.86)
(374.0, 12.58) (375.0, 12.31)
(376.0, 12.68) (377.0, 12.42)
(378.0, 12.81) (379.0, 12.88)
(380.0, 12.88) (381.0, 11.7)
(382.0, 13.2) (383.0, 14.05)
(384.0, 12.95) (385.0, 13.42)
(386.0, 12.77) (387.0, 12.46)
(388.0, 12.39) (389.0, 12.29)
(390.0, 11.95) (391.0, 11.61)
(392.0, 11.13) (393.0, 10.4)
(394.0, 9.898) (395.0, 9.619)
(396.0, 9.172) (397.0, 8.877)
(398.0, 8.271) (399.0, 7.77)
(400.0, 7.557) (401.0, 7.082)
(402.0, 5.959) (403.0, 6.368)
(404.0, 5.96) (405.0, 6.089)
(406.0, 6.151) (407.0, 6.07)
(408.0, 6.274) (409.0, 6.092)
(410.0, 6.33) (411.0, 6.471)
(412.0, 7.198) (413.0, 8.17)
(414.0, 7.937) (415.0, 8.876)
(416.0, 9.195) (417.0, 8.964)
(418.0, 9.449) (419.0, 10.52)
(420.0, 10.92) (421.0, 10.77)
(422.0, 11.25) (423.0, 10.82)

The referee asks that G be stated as -0.11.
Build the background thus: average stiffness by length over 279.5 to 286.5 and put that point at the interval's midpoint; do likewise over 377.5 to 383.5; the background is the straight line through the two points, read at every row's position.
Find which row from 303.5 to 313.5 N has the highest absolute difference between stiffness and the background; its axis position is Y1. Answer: 310.0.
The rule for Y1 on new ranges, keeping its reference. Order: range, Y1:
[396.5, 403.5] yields 402.0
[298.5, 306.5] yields 303.0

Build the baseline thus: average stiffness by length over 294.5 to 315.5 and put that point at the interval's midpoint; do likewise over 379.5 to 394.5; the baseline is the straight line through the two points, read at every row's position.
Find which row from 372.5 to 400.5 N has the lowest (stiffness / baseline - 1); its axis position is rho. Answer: 400.0 N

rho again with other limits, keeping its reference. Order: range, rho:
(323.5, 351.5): 327.0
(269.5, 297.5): 275.0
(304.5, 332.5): 310.0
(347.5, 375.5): 375.0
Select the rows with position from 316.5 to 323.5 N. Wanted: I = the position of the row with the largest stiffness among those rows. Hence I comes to 323.0 N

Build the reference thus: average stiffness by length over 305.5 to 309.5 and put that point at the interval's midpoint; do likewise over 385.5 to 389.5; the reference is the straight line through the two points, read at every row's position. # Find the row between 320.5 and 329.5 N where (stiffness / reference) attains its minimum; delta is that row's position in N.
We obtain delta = 327.0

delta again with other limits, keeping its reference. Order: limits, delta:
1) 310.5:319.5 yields 316.0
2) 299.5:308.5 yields 303.0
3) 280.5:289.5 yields 289.0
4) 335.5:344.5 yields 339.0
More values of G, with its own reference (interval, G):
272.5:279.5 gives 0.12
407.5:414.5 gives 0.37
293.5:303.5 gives 0.13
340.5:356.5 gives -0.04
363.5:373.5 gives -0.15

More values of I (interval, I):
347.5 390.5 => 350.0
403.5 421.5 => 420.0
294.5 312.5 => 296.0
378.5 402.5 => 383.0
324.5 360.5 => 350.0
